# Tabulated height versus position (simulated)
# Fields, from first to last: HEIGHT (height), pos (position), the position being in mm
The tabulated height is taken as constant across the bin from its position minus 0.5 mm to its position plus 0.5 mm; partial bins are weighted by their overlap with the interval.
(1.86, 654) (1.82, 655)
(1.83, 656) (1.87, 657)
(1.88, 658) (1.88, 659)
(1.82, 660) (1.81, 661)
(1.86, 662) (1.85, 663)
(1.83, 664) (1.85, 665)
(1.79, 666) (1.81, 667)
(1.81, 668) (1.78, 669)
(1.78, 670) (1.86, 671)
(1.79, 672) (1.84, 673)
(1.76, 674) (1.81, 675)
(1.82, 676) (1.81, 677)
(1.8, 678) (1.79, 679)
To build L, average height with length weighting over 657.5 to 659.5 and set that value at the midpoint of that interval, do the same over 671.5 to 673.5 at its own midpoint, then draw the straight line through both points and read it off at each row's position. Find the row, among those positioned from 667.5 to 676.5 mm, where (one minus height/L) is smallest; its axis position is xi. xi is 671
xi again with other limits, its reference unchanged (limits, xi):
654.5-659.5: 659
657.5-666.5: 659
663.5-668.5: 665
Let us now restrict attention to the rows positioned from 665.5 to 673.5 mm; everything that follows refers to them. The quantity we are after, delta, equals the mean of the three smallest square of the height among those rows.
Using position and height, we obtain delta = 3.18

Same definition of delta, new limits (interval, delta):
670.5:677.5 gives 3.19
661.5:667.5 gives 3.28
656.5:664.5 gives 3.31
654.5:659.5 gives 3.39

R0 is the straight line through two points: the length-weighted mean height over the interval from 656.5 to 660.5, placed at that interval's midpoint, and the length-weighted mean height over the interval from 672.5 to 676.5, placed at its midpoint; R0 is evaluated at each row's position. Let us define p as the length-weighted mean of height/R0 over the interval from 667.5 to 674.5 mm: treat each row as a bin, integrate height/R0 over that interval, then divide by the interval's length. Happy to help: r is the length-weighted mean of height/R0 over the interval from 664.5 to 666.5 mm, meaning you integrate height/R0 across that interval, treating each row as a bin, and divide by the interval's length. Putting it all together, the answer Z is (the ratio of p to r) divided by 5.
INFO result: 0.200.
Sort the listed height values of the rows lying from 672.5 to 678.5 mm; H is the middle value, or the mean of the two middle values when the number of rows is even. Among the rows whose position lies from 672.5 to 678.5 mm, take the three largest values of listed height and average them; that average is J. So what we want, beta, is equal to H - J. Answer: -0.013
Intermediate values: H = 1.81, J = 1.82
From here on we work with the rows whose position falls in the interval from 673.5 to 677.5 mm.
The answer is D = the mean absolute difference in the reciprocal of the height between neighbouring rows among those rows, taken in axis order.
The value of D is 0.0073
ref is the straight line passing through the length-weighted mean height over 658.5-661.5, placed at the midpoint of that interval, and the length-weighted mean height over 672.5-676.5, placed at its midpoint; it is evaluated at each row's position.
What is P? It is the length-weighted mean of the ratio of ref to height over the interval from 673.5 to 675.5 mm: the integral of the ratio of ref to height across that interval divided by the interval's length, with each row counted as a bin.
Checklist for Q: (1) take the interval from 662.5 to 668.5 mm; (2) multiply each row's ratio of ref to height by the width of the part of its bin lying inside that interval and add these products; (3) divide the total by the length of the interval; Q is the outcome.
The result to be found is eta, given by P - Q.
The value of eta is 0.011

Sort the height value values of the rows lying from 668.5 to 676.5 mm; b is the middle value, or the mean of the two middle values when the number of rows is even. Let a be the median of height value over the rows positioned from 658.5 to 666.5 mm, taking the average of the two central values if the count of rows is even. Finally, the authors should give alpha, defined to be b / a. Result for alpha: 0.98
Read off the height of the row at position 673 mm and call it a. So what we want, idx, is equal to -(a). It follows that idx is -1.84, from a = 1.84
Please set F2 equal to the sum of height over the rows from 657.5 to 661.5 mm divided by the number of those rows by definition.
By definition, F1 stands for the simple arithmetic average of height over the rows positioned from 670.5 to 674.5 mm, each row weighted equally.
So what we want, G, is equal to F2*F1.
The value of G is 3.35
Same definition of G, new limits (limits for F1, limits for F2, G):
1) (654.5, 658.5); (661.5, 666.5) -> 3.40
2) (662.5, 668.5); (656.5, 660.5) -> 3.40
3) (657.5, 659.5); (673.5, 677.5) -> 3.38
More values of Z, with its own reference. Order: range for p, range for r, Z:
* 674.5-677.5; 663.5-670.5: 0.204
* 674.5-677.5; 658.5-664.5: 0.202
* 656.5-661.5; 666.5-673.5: 0.200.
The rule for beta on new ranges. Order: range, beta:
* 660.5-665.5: -0.003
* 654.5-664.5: -0.037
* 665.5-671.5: -0.027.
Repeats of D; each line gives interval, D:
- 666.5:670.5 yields 0.0031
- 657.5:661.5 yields 0.0069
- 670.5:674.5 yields 0.0203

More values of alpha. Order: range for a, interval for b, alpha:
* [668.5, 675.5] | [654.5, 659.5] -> 1.04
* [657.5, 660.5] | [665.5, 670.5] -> 0.95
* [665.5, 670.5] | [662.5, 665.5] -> 1.03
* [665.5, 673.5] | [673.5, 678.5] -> 1.01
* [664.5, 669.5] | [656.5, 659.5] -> 1.04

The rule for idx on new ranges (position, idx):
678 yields -1.80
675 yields -1.81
